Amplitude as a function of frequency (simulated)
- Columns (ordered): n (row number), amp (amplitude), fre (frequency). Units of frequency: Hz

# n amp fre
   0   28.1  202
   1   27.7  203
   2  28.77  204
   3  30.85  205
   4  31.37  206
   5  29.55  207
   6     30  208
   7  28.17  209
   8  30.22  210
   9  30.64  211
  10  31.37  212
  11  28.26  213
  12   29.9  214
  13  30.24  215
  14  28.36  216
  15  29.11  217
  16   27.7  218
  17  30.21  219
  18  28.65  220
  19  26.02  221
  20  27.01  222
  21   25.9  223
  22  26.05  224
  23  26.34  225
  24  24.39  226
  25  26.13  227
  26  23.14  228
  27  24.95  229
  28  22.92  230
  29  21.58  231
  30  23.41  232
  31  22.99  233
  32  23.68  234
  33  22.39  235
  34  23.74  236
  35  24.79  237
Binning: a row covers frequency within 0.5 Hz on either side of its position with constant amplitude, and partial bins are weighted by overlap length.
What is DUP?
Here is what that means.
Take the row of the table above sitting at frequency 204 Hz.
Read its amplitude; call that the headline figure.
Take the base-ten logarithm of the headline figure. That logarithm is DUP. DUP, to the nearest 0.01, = 1.46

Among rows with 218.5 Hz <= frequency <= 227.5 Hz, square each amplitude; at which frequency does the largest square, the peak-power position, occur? 219 Hz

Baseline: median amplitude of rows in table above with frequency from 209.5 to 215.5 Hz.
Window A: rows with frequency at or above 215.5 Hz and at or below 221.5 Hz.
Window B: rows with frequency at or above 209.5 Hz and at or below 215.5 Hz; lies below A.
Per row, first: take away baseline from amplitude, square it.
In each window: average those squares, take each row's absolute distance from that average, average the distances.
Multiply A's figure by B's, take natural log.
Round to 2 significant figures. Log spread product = 1.6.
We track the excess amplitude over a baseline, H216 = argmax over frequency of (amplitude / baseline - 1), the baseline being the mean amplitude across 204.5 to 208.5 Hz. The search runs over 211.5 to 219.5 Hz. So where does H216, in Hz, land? 212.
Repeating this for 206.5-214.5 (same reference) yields 212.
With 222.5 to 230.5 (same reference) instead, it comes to 225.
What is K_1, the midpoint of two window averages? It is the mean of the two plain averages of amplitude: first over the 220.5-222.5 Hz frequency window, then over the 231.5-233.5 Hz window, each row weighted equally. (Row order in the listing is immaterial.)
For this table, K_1 24.9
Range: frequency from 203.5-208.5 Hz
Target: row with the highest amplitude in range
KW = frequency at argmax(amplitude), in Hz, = 206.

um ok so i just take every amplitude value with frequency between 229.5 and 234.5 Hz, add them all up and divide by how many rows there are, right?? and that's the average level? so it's 23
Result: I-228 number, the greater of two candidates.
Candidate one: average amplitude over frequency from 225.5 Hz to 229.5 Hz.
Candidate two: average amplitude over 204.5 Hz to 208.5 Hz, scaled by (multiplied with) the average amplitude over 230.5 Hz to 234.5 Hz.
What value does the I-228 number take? 698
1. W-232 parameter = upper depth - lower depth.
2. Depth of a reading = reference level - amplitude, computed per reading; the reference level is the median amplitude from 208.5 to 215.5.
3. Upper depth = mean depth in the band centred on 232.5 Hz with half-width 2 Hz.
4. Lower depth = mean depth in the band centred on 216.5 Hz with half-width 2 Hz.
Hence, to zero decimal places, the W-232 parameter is 6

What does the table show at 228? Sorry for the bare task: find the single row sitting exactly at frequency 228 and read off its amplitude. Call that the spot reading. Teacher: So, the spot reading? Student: 23.14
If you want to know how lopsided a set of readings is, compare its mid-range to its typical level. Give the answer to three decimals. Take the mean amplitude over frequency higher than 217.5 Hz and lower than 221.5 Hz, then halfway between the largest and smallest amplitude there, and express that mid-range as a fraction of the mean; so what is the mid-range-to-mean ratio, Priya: 0.999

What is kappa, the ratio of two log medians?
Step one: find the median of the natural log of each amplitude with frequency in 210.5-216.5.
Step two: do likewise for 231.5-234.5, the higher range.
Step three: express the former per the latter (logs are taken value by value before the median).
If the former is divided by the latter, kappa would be 1.08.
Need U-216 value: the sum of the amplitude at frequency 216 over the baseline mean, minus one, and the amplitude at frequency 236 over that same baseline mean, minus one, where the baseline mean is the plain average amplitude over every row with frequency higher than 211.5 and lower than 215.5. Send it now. -0.26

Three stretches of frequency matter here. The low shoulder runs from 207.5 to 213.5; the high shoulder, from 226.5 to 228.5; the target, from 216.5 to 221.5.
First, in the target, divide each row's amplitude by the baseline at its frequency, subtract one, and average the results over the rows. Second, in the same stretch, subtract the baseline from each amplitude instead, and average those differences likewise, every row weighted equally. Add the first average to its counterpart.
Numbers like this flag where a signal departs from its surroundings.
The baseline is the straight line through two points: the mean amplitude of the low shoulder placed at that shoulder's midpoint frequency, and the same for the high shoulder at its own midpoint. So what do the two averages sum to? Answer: 1.2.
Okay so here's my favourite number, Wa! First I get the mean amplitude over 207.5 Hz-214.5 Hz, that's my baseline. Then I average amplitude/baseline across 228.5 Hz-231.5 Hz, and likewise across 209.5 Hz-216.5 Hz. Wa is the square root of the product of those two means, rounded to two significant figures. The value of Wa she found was 0.88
